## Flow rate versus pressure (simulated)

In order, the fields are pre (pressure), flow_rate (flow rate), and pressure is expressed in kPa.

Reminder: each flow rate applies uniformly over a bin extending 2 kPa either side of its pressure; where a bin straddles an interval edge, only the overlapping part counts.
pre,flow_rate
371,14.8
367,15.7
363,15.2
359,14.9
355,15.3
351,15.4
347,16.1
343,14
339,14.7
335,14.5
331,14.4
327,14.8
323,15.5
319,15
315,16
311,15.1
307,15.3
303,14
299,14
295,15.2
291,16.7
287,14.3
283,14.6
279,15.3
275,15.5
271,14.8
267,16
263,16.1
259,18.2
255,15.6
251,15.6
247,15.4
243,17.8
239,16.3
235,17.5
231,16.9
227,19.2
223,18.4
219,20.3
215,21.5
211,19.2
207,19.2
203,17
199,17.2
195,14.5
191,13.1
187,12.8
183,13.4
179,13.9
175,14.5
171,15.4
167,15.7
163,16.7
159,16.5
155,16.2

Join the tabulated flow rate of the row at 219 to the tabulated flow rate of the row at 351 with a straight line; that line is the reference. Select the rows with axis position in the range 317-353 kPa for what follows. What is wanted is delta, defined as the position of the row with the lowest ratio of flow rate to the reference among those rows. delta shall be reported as 343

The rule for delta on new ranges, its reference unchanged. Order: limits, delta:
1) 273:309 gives 287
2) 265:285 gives 271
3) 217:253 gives 247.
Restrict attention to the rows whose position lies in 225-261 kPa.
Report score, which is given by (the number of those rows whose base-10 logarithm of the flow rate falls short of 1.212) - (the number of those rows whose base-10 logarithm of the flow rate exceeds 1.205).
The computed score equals -3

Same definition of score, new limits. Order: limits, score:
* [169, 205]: 5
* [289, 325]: 7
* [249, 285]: 6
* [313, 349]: 8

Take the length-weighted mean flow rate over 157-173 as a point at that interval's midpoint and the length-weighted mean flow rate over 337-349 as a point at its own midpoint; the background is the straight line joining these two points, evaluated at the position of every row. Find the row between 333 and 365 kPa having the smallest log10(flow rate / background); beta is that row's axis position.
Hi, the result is 343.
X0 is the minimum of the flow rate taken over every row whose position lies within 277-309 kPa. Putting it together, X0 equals 14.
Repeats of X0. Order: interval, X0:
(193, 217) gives 14.5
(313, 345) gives 14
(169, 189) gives 12.8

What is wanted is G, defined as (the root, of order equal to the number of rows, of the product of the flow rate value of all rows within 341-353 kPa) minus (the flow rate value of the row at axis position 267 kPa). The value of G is -0.9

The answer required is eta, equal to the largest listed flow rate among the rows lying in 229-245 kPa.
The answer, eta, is 17.8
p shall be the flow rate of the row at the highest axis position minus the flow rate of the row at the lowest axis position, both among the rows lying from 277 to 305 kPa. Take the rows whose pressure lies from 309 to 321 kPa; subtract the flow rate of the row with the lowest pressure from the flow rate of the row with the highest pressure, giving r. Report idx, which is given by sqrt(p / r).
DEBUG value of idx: 3.6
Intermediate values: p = -1.3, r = -0.1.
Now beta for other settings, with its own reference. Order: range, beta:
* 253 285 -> 283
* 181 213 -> 187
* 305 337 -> 331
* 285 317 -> 299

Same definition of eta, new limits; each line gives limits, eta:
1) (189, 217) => 21.5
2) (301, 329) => 16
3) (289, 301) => 16.7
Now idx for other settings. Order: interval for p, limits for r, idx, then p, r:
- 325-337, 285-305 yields 1.0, -0.3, -0.3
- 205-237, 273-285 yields 1.4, -1.7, -0.9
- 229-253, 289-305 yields 0.7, -1.3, -2.7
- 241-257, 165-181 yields 1.1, -2.2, -1.8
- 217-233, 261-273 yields 1.6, -3.4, -1.3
